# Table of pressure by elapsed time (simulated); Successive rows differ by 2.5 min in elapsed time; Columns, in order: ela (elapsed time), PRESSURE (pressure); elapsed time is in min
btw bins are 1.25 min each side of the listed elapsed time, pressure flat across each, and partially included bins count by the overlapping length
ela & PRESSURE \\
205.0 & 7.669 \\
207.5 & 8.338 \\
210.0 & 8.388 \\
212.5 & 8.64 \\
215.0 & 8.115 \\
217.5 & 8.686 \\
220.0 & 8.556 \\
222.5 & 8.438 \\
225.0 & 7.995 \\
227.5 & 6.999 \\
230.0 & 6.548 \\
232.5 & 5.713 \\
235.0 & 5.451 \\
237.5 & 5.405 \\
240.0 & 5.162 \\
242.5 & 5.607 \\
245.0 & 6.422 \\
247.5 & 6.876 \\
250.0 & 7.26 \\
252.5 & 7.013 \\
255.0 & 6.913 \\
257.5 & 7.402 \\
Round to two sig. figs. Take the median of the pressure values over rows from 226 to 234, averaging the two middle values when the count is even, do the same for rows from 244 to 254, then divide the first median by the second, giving 0.94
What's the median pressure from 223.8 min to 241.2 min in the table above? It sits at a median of 5.7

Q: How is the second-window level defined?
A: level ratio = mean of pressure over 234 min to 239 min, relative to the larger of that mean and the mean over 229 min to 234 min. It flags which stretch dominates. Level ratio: 0.89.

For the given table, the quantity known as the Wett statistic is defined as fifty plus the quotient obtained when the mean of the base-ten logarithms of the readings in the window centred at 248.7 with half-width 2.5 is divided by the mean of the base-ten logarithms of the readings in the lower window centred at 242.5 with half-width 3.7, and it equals 51.1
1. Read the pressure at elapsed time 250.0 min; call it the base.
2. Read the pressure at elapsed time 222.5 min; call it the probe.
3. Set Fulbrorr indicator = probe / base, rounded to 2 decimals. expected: 1.16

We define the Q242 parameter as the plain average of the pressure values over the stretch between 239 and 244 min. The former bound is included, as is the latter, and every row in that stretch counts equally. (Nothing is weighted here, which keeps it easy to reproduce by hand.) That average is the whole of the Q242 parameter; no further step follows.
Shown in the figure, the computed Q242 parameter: 5.4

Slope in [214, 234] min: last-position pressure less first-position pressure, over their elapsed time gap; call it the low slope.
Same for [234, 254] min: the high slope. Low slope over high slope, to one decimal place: -1.5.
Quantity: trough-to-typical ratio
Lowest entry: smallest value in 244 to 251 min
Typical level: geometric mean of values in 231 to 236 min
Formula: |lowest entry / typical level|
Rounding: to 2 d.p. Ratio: 1.15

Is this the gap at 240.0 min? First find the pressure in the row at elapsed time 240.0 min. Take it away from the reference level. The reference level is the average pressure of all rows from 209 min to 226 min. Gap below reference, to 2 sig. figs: 3.2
